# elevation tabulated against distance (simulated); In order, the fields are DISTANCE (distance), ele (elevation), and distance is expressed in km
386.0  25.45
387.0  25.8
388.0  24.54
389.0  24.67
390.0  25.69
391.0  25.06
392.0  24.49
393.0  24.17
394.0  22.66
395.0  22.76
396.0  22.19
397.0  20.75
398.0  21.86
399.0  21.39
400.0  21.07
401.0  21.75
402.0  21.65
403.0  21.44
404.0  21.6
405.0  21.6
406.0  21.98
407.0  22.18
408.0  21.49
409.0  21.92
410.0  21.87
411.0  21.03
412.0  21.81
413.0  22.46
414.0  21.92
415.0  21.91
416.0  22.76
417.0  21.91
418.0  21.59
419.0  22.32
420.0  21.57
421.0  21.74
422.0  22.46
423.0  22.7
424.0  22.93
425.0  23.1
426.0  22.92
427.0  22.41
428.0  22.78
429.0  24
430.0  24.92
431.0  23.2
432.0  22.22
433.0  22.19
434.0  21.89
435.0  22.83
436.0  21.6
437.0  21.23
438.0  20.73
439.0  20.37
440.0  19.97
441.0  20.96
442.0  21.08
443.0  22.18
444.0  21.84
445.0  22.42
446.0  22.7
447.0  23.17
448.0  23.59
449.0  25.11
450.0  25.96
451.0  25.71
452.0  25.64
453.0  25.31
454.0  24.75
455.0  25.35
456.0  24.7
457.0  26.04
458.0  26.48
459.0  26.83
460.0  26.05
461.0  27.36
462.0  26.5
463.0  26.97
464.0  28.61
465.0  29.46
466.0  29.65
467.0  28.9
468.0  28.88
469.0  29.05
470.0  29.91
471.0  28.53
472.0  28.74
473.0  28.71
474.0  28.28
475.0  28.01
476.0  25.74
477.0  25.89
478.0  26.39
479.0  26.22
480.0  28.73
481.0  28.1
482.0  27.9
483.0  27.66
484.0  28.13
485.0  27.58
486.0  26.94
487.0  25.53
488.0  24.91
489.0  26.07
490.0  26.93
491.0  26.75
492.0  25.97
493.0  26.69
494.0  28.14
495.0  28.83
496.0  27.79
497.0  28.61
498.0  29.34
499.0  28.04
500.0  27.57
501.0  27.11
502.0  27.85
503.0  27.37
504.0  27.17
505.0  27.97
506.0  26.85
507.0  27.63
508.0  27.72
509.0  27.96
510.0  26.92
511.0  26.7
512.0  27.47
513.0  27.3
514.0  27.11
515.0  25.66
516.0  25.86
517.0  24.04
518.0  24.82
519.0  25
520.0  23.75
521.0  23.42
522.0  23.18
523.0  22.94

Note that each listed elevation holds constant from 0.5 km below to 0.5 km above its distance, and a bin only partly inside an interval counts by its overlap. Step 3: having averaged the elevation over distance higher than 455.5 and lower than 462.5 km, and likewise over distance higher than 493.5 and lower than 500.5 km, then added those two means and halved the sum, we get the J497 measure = 27.3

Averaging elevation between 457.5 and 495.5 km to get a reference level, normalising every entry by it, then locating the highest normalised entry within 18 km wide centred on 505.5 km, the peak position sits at 498.0 km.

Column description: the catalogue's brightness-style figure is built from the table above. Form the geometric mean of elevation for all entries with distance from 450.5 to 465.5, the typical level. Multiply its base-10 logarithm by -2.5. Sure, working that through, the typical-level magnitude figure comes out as -3.552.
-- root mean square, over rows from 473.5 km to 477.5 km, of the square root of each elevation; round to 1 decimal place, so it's 5.2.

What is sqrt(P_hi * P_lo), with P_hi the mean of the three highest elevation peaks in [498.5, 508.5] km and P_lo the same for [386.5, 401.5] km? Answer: 26.7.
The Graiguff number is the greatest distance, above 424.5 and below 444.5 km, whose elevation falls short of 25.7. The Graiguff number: 444.0 km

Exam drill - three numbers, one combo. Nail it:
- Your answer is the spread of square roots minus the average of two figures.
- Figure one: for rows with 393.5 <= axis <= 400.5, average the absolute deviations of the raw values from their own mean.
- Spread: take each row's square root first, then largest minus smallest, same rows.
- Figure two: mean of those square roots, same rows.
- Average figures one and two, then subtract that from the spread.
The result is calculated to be -2.44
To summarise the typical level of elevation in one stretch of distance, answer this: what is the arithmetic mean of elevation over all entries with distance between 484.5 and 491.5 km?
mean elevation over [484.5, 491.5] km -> 26.4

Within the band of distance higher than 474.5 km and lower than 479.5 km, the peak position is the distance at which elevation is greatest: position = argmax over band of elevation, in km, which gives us 475.0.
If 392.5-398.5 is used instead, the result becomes 393.0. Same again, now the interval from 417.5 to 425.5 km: 425.0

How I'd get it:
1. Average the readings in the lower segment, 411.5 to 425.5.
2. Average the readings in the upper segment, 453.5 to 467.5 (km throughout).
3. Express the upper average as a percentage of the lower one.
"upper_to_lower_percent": 121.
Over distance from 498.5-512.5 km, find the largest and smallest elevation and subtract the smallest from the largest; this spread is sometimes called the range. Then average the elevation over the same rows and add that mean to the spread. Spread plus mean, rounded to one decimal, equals 28.8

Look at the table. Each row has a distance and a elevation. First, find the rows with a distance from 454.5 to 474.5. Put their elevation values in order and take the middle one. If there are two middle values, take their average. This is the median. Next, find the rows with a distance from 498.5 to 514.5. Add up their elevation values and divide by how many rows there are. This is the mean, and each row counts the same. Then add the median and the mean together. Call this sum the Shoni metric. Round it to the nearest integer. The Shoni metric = 56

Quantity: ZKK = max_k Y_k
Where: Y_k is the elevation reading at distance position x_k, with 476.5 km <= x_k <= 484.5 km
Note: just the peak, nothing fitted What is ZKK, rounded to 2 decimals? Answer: 28.73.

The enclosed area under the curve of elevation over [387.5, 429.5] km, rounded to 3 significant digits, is 943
